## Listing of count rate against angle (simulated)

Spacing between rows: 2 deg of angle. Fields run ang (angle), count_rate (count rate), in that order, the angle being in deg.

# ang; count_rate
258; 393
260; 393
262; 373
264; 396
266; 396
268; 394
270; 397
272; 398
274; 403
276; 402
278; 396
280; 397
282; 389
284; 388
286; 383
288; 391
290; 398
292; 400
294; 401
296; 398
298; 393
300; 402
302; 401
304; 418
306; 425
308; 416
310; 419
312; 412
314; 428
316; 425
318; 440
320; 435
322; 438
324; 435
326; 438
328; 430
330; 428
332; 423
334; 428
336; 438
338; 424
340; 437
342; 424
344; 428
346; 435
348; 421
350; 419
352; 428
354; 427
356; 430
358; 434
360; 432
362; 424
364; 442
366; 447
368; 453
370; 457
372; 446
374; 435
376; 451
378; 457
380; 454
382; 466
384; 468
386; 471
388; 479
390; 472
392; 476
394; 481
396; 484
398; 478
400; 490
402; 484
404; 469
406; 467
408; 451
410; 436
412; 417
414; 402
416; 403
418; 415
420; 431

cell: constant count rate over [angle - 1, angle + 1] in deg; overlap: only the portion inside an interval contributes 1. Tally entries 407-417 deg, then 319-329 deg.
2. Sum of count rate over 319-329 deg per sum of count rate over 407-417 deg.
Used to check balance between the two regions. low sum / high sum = 1.03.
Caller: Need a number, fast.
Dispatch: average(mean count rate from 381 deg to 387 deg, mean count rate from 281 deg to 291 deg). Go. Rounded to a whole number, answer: 429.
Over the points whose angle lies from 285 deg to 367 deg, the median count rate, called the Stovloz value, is 425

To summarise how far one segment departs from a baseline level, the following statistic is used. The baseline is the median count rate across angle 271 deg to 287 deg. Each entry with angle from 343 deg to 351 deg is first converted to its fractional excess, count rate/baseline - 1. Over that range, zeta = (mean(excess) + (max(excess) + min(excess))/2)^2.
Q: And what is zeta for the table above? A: 0.023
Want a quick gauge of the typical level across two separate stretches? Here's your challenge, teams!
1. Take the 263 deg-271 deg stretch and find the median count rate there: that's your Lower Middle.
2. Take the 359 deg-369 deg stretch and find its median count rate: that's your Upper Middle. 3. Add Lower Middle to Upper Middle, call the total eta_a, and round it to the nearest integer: 838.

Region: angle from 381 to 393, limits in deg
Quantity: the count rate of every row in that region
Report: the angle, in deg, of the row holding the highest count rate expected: 388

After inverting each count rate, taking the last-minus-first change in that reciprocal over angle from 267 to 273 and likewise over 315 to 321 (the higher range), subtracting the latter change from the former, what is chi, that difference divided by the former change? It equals -1.1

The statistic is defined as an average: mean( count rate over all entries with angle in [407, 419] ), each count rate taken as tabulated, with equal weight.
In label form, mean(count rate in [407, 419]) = 421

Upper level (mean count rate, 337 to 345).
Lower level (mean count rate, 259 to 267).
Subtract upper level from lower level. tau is -39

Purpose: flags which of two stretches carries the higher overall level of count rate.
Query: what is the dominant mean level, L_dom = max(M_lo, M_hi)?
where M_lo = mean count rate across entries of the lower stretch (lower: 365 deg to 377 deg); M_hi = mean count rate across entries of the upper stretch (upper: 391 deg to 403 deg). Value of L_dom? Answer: 482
